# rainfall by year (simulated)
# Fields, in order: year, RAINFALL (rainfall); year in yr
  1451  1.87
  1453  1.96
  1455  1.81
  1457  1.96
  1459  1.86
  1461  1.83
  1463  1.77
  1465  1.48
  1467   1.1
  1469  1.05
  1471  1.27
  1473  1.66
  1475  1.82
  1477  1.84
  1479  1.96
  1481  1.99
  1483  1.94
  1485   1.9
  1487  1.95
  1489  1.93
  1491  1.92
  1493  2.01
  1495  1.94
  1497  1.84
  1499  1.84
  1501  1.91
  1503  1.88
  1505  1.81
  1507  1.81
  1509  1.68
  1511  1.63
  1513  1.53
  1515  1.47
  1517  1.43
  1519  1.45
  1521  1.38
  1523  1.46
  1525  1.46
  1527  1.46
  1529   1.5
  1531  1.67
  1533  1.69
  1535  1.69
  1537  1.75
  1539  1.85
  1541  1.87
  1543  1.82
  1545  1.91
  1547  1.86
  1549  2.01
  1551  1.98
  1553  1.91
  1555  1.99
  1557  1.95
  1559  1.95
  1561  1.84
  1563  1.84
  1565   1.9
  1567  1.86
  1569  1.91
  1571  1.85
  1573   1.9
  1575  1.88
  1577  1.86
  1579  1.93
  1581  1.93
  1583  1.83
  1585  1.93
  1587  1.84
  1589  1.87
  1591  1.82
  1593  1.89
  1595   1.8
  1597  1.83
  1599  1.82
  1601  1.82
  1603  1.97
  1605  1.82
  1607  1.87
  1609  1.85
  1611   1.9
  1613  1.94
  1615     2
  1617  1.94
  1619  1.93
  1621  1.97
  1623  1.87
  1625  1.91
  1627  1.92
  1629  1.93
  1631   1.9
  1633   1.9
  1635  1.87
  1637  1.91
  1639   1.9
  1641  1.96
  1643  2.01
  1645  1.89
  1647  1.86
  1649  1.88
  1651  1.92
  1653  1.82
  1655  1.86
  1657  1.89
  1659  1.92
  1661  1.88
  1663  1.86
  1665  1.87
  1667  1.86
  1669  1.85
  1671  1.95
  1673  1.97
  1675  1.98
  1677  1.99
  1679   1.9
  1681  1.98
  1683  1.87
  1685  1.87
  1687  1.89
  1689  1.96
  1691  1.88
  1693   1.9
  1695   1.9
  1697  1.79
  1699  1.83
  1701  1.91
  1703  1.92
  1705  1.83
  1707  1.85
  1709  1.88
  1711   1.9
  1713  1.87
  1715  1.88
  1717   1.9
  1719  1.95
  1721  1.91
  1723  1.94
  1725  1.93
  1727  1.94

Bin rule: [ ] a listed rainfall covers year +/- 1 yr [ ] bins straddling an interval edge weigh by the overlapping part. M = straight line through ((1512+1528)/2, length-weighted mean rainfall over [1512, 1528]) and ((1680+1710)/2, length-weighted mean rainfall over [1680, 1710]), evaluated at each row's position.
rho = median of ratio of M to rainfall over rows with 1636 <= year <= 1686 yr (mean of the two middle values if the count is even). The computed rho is 0.94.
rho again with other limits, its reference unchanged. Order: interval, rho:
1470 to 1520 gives 0.75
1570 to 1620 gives 0.87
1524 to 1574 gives 0.83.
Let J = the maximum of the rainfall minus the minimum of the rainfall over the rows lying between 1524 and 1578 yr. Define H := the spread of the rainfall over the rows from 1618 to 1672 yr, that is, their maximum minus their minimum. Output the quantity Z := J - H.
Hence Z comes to 0.4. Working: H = 0.190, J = 0.550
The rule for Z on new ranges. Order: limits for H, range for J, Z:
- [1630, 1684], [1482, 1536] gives 0.4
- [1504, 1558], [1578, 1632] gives -0.4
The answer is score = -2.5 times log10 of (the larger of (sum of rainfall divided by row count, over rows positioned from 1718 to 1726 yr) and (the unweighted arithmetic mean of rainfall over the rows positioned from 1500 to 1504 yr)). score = -0.715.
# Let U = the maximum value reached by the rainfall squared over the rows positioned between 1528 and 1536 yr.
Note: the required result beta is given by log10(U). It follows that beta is 0.456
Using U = 2.9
